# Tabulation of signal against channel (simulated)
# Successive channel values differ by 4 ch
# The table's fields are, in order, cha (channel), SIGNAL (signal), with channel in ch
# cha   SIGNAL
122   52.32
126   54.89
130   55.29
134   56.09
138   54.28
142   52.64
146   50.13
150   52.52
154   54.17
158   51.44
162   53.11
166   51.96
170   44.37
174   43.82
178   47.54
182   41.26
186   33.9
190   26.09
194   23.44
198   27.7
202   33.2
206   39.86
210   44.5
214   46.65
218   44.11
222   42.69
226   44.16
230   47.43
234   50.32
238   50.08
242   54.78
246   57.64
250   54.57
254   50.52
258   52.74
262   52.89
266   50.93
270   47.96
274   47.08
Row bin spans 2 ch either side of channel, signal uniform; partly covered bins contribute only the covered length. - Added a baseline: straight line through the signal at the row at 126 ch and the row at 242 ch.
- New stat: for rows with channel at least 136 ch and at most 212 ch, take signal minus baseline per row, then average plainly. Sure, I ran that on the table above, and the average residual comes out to -11.4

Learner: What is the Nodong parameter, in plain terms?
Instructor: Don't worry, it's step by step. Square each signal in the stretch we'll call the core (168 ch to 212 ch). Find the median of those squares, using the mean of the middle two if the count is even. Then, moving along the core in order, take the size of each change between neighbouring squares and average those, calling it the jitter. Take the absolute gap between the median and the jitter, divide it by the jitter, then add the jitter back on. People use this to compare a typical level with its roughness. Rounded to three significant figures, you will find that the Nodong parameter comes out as 356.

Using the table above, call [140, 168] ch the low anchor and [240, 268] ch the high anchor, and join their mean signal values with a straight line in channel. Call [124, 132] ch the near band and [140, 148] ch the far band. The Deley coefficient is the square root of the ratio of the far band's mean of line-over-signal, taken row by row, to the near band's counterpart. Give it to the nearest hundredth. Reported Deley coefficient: 1.04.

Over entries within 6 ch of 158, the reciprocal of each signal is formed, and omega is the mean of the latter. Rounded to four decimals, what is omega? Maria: 0.0189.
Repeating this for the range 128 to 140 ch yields 0.0181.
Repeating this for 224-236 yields 0.0212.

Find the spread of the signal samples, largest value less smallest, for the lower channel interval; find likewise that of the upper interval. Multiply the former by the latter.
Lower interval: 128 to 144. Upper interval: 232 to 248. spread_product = 26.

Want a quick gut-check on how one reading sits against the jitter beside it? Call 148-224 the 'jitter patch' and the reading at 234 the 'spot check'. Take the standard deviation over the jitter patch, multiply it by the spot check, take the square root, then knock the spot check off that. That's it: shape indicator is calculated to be -29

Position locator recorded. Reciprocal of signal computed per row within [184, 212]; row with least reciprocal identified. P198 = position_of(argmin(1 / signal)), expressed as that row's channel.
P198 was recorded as 210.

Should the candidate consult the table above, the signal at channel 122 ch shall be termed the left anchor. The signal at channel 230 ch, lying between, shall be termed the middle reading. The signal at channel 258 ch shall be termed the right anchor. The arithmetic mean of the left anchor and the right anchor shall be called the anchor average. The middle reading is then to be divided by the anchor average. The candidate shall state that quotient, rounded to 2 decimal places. 0.90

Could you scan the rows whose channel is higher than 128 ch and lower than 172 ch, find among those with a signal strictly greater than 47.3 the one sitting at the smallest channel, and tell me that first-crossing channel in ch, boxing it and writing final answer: 130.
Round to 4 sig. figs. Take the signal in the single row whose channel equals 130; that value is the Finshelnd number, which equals 55.29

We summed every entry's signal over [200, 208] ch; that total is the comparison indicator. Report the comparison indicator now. 73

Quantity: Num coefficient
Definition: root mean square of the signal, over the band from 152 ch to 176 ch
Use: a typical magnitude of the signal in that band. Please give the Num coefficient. 50.0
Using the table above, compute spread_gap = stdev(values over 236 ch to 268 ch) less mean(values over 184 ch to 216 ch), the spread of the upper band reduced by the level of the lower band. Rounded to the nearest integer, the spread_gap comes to -32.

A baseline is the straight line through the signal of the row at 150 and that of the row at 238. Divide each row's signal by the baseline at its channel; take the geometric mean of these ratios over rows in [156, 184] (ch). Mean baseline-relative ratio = 0.913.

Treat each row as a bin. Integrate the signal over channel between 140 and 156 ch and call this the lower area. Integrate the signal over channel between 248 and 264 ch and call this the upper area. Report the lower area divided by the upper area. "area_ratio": 0.99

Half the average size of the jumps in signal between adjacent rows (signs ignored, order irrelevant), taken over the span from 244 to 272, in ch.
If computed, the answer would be 1.20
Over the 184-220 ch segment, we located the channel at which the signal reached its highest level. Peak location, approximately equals 214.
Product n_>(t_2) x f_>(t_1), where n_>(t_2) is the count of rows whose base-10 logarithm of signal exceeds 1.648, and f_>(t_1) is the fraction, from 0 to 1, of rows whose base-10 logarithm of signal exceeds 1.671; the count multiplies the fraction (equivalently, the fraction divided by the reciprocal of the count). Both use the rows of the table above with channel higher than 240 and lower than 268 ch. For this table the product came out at 7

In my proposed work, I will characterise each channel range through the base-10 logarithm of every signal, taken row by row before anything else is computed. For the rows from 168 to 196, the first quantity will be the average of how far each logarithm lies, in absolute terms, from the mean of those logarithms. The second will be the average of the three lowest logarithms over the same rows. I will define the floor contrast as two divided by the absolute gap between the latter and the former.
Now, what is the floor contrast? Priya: 1.50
